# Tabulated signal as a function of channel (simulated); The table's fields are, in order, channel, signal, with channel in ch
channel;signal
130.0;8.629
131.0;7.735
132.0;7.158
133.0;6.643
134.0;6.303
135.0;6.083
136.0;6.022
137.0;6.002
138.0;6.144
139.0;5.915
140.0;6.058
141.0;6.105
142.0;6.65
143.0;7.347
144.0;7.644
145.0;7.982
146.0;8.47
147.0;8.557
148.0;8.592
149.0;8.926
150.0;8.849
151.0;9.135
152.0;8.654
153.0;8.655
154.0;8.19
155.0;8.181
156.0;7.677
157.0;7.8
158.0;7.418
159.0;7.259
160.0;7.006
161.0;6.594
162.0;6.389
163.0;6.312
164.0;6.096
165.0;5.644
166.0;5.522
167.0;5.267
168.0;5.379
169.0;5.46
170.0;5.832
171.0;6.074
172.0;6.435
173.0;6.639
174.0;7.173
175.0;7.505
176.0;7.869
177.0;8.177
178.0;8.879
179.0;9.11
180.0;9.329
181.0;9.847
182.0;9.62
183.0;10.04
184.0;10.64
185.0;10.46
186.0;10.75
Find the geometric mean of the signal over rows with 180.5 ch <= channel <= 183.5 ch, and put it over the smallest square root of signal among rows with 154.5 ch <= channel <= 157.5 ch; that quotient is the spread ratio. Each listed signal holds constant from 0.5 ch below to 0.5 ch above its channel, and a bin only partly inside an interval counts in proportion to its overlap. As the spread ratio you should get 3.5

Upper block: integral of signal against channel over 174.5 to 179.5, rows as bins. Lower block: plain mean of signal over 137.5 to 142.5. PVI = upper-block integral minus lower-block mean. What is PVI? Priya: 35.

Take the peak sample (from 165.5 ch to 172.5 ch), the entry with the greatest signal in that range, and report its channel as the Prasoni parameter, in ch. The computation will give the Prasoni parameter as 172.0 ch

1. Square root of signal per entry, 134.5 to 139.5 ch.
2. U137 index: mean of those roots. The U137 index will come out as 2.5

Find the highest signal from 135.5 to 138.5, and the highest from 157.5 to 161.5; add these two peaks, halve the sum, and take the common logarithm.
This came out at 0.831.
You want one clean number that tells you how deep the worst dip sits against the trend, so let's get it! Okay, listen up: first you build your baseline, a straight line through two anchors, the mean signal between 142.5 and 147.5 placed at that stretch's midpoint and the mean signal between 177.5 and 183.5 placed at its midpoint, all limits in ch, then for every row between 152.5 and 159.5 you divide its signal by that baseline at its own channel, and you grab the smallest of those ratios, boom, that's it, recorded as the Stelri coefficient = 0.85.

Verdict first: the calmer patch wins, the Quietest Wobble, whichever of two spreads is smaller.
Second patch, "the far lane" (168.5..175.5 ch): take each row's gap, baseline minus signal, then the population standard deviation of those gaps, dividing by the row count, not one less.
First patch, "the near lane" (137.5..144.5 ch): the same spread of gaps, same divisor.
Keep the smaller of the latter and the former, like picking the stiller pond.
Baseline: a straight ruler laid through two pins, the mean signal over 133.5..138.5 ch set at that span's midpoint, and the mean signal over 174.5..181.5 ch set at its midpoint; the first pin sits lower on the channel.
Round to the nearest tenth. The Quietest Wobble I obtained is 0.5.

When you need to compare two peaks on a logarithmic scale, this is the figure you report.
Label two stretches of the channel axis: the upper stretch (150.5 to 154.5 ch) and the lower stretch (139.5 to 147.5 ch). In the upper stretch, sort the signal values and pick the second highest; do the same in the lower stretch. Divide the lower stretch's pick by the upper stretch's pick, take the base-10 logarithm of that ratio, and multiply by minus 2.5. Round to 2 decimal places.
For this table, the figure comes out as 0.02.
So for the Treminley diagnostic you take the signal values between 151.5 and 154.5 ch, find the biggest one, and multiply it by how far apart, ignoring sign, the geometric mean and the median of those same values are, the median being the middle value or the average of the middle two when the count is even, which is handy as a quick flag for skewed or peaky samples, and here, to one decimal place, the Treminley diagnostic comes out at 1.4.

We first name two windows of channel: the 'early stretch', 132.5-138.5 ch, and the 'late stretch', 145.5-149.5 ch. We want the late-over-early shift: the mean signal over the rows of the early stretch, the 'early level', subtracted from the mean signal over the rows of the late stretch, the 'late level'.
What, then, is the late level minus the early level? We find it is 2.4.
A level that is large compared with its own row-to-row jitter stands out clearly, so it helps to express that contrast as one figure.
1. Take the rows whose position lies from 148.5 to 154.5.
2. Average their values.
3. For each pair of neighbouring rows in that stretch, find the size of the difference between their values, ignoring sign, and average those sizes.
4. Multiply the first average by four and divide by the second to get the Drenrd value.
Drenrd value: 133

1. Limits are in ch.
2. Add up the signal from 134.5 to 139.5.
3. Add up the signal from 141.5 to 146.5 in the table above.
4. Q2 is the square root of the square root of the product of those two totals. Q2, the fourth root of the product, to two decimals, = 5.82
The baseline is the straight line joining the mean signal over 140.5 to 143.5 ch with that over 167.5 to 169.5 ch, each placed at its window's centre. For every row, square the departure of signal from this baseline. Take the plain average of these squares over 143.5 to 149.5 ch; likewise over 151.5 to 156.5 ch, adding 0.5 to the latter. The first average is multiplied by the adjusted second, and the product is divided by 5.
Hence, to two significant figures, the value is 3.9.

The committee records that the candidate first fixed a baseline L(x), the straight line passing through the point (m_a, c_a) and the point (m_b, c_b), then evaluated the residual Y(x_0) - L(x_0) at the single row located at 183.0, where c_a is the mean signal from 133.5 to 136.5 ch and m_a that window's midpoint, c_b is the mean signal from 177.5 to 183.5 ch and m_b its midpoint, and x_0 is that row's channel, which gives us 0.39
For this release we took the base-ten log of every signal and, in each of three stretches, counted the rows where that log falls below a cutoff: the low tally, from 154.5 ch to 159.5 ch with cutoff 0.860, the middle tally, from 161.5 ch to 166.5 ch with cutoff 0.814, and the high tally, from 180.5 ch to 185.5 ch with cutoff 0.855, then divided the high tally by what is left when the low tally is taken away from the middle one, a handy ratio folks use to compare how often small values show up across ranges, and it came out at 0.00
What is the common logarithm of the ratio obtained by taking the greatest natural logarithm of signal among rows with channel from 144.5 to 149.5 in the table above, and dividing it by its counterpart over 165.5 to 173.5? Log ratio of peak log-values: 0.063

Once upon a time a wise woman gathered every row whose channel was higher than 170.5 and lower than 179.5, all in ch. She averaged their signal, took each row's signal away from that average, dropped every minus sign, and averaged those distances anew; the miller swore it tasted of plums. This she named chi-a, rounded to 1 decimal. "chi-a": 0.9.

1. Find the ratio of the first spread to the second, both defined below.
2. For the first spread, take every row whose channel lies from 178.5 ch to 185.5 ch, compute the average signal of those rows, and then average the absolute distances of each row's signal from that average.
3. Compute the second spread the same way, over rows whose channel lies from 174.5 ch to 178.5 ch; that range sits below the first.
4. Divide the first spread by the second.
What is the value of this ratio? 1.05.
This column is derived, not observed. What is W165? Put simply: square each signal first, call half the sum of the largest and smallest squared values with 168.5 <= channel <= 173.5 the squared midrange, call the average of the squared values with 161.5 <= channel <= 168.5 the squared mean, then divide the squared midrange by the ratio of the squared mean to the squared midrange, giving 40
